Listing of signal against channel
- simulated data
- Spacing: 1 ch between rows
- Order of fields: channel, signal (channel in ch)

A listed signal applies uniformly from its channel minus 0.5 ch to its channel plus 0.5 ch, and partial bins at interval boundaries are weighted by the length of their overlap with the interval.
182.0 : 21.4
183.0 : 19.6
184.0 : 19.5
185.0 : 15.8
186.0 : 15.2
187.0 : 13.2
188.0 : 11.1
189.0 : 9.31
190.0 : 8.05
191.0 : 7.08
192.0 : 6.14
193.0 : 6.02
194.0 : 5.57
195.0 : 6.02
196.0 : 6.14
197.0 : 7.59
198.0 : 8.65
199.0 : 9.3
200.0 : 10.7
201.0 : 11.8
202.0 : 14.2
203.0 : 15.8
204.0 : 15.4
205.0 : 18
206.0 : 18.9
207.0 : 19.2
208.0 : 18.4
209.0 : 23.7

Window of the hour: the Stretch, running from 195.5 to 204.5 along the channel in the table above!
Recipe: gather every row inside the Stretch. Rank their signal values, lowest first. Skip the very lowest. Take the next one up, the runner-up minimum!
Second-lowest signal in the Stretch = 7.59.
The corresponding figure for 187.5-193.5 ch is 6.14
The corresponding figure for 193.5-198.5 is 6.02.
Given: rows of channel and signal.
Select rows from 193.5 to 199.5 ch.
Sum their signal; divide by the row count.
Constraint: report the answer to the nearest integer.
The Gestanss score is 7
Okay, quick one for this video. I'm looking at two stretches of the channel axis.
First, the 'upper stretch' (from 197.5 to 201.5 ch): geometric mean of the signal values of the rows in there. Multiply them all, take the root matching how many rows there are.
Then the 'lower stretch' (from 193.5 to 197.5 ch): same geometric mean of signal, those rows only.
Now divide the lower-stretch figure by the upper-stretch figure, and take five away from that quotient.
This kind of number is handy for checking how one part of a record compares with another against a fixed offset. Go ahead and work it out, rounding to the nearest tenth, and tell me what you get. -4.4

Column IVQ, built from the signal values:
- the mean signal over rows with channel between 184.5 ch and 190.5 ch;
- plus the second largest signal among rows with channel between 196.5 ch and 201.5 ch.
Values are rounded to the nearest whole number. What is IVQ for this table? 23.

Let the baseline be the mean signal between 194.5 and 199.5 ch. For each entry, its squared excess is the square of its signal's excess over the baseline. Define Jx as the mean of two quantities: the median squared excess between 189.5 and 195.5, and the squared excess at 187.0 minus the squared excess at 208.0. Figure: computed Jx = -42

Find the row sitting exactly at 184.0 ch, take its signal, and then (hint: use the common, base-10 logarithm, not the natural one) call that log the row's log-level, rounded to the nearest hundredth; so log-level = 1.29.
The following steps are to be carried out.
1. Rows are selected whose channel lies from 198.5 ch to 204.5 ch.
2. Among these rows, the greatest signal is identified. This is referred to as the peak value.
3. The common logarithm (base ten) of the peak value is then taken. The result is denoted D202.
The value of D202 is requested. 1.2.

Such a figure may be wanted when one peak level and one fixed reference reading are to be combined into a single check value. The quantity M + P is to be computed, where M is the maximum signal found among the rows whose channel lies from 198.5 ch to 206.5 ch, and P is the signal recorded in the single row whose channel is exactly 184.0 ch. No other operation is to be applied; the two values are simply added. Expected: 38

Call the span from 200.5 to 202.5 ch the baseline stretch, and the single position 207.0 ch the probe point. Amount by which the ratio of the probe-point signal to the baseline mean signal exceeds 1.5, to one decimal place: 0.0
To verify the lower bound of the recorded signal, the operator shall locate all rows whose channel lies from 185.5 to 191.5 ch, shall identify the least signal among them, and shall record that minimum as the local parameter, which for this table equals 7.08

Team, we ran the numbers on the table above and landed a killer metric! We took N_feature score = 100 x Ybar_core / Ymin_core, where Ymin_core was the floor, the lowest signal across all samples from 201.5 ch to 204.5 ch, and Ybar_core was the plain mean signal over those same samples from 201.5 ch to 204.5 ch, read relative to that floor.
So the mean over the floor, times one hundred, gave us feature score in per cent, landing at 107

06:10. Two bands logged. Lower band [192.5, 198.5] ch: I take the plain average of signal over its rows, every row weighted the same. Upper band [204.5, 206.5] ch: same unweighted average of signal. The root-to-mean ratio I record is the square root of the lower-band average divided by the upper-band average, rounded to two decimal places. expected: 0.14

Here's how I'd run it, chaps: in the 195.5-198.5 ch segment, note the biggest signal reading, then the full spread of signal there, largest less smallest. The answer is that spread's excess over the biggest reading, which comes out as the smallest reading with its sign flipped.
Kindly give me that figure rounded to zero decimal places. -6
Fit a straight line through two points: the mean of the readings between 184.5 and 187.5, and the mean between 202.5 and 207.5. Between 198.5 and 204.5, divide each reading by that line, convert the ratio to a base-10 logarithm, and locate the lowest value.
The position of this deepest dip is 199.0 ch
